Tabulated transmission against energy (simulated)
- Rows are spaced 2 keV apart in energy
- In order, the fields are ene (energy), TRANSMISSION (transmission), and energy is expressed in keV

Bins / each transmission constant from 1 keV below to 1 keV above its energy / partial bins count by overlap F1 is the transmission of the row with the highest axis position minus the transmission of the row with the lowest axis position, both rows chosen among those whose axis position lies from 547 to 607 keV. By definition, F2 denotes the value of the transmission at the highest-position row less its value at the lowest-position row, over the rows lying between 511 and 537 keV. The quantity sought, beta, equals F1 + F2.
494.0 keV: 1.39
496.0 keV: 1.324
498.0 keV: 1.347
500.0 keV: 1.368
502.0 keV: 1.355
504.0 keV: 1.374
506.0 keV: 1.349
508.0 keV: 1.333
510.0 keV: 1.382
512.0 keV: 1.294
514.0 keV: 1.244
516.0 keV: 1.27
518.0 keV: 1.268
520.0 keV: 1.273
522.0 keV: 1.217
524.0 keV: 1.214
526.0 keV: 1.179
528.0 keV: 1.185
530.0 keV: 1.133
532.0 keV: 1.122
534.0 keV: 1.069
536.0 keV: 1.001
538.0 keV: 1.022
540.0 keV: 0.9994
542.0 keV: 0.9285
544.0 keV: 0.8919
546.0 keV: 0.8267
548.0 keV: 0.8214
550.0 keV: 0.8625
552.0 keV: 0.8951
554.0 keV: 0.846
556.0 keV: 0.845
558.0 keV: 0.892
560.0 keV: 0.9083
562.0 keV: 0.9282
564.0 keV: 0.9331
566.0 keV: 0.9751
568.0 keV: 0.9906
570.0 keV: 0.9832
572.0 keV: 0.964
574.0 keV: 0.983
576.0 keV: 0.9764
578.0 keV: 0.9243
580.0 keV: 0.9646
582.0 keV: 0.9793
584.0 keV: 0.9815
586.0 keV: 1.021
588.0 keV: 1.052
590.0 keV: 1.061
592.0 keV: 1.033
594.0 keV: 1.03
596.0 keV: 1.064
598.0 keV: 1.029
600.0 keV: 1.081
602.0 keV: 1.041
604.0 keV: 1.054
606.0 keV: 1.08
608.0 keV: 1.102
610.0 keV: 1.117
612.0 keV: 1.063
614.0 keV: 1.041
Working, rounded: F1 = 0.26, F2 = -0.29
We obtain -0.03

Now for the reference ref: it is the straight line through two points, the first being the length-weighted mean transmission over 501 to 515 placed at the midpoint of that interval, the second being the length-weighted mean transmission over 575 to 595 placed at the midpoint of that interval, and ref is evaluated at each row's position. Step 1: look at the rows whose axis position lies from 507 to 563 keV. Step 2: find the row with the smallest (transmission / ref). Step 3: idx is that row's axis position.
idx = 546.0 keV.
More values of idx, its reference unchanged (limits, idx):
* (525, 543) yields 542.0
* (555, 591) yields 556.0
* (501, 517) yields 514.0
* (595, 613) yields 598.0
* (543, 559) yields 546.0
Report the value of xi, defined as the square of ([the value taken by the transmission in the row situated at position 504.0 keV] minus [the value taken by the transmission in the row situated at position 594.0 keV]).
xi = 0.12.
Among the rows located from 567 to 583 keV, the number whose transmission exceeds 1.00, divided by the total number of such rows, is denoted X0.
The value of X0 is 0.00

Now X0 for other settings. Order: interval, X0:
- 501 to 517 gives 1.00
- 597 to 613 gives 1.00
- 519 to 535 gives 1.00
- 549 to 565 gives 0.00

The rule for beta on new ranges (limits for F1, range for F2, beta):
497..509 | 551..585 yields 0.07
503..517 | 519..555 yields -0.53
